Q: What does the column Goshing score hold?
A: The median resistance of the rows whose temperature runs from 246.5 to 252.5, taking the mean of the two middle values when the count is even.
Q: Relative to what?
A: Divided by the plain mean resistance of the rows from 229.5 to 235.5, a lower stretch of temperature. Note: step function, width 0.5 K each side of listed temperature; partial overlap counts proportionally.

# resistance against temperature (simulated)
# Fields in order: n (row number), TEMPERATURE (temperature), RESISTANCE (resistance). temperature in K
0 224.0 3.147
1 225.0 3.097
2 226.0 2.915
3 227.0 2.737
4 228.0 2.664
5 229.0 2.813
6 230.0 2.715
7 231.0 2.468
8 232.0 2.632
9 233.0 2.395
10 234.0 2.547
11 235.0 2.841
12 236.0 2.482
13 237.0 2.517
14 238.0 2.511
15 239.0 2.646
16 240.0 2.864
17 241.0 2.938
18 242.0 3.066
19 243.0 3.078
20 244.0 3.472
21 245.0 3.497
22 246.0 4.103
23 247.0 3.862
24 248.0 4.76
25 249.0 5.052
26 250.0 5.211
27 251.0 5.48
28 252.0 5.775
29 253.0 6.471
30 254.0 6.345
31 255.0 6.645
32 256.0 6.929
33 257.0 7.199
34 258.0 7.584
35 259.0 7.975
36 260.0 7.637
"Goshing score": 1.97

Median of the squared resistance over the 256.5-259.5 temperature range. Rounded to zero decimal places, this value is 58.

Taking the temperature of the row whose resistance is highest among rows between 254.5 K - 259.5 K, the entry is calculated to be 259.0 K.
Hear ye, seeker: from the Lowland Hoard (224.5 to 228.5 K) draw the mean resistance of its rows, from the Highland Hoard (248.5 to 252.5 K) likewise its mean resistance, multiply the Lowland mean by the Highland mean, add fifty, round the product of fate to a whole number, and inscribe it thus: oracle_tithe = 65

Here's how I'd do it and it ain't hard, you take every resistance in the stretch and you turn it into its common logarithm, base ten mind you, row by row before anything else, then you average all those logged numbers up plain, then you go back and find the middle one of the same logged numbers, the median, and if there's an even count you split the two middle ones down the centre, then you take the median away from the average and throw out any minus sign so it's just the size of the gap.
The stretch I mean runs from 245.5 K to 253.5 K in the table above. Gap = 0.009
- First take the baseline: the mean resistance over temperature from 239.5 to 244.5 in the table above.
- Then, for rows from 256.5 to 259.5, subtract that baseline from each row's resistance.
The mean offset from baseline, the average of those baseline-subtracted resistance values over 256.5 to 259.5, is 4.5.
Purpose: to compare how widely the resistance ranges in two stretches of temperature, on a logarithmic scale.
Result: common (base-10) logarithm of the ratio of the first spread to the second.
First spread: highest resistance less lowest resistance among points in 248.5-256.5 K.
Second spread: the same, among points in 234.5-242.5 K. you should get 0.5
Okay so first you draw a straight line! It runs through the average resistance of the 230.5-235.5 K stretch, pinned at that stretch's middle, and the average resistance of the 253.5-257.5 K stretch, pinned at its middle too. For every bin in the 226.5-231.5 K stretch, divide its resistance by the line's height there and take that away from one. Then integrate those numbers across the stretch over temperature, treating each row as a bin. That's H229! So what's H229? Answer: -2.5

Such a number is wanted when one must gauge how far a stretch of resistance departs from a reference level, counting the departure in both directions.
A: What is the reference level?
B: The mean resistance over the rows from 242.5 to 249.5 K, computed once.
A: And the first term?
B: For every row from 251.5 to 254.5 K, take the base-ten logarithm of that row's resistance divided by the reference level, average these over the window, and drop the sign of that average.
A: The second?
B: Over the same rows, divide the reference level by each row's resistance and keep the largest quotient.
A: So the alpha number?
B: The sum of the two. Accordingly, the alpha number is 0.88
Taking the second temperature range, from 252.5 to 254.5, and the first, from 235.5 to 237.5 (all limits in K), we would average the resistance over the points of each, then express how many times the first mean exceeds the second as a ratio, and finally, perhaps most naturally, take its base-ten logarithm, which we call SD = -0.41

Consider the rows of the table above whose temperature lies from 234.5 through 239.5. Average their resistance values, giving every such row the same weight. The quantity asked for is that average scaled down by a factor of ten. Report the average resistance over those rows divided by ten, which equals 0.26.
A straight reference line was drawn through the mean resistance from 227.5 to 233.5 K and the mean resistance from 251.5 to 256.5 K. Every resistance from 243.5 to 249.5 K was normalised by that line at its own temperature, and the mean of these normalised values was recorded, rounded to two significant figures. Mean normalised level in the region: 0.79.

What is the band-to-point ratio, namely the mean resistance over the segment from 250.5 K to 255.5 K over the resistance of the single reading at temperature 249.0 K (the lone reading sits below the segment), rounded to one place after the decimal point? 1.2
